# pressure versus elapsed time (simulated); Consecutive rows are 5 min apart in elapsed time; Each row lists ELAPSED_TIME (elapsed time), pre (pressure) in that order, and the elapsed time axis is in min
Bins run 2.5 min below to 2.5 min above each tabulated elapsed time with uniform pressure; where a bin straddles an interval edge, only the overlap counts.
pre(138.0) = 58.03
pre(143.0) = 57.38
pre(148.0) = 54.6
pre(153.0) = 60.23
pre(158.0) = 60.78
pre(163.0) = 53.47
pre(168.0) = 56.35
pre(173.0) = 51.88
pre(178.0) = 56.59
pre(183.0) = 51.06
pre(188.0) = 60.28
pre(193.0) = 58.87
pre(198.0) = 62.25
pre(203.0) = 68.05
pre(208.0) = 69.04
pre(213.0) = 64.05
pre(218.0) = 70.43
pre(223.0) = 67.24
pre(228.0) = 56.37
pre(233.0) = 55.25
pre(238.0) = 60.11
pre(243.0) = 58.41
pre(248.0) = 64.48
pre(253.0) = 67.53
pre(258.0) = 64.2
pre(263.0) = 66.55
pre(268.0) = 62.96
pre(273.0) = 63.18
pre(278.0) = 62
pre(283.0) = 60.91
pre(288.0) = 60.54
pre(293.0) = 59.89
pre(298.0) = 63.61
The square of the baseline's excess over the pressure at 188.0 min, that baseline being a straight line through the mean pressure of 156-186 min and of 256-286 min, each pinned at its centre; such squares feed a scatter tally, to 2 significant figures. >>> 15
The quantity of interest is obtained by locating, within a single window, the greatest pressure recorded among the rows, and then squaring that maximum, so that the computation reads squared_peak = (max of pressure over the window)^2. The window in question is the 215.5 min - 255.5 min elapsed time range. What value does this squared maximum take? 4960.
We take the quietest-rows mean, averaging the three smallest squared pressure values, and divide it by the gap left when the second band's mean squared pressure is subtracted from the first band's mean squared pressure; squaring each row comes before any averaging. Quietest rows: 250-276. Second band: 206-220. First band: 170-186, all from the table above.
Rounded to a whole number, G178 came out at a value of -2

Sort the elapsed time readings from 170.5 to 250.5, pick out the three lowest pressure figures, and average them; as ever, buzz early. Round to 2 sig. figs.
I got 53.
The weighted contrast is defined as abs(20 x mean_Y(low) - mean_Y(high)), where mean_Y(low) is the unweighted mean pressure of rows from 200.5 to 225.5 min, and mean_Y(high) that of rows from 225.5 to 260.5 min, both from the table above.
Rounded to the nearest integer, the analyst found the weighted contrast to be 1294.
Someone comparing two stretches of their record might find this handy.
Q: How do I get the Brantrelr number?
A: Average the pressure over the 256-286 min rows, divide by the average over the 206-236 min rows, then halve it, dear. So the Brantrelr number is 0.497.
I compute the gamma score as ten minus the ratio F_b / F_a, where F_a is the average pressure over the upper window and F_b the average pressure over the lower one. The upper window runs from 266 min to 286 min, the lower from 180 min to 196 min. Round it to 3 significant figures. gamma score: 9.09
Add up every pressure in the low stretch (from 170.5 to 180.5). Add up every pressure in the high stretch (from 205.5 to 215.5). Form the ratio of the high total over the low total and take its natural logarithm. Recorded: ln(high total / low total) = 0.20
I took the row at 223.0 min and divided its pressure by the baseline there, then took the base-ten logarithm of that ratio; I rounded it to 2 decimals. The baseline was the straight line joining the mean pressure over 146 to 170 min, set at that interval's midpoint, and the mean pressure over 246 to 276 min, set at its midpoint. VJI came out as 0.04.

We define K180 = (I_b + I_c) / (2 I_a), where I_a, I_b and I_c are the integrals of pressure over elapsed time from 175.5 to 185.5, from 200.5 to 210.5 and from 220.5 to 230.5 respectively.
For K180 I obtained 1.21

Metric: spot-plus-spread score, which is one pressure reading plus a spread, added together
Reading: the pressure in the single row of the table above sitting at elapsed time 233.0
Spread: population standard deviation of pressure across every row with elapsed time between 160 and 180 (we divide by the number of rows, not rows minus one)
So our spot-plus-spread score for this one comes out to 57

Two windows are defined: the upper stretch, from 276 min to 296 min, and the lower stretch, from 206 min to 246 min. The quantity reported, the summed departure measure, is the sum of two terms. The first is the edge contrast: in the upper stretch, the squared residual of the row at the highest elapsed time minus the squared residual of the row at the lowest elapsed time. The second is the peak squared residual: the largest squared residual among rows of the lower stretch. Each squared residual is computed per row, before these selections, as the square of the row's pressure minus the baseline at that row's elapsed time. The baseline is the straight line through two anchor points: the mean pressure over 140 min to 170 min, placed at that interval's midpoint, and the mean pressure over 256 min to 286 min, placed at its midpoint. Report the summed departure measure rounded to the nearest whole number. 117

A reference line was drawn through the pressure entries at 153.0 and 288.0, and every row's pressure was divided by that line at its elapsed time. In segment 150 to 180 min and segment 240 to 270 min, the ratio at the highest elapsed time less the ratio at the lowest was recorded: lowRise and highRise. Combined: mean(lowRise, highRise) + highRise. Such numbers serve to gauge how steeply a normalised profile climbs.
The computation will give 0.1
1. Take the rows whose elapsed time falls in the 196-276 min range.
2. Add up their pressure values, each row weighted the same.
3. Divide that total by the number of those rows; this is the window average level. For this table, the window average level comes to 63.8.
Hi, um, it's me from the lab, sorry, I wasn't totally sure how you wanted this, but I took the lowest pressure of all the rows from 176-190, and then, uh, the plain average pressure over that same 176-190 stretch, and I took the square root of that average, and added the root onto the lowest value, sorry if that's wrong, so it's 58.5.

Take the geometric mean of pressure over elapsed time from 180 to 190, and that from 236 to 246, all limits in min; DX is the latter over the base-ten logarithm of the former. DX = 34.0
